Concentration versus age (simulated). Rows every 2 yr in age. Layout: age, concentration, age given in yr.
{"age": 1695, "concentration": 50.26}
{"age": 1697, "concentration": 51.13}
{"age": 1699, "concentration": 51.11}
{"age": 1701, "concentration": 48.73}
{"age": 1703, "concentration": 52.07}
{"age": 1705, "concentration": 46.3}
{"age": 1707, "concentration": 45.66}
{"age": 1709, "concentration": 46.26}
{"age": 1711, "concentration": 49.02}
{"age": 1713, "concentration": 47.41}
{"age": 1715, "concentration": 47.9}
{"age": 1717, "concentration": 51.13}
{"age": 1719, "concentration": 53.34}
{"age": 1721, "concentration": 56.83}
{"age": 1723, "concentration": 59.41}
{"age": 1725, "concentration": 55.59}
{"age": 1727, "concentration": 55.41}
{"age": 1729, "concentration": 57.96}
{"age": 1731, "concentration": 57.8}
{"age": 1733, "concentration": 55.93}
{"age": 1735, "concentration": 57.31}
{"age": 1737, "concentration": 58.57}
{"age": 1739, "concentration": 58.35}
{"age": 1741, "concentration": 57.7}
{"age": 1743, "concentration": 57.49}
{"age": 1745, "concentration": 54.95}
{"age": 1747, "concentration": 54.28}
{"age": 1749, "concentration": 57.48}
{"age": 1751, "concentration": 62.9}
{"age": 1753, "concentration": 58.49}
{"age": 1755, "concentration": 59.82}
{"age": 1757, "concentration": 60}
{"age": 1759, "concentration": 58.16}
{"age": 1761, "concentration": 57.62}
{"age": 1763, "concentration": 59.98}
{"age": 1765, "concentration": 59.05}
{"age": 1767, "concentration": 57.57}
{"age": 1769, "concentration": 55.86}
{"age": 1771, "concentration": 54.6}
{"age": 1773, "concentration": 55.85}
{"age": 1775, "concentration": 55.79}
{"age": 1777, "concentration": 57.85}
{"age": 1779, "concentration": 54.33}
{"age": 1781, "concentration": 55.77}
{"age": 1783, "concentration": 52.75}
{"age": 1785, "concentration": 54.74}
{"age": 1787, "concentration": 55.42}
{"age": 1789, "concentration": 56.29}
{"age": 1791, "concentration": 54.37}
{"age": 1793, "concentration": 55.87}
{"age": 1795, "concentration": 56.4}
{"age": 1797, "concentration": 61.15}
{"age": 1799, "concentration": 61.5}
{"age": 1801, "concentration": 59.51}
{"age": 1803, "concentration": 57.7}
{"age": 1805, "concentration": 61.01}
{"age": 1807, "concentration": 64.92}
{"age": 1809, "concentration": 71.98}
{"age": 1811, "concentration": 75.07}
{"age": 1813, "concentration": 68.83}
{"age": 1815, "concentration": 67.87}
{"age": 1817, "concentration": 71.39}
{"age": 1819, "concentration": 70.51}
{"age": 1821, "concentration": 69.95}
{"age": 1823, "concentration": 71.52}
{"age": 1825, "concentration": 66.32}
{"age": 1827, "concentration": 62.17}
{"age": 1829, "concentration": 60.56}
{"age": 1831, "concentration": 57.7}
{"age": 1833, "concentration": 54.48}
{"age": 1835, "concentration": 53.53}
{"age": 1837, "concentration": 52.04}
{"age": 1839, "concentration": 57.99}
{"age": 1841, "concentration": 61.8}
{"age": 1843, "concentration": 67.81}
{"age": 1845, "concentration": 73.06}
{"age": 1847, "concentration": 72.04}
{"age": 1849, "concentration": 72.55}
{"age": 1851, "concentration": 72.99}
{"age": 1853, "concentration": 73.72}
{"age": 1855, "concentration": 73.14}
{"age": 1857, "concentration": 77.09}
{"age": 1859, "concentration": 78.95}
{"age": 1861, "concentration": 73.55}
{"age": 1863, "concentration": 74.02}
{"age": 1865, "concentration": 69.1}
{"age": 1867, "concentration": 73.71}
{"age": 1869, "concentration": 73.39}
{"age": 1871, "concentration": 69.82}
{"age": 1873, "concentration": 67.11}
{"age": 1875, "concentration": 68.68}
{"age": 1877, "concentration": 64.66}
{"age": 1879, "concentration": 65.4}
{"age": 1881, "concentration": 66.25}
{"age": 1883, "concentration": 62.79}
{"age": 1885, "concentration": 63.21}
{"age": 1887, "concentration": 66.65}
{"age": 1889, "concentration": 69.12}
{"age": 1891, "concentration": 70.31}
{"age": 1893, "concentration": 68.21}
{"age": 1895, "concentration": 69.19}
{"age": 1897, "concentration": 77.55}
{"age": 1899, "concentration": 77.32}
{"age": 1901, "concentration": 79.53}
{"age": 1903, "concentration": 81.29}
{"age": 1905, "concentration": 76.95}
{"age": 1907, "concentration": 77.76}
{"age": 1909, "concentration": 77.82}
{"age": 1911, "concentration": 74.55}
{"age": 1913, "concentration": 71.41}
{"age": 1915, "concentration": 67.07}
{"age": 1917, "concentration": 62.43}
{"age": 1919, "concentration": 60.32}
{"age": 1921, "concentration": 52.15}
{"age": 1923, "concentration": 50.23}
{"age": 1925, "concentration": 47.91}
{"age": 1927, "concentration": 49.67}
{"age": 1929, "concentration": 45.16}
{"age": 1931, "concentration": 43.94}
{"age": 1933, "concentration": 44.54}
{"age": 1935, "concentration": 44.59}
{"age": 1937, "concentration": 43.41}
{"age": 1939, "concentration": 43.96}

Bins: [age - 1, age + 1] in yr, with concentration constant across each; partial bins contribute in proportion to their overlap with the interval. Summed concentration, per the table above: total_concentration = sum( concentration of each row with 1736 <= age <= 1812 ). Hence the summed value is 2221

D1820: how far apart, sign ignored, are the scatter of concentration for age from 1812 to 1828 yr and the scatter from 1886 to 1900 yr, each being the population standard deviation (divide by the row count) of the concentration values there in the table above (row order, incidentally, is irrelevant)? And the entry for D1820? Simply 1.1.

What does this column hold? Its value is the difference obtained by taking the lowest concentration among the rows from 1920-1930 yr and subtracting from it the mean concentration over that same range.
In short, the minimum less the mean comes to -4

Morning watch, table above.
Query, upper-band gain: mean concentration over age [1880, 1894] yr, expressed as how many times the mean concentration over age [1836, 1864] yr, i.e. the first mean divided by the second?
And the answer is 0.95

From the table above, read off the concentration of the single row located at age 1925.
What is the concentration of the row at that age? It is 47.91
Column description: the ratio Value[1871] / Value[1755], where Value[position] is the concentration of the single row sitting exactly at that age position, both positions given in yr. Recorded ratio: 1.17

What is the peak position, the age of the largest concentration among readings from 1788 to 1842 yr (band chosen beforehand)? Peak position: 1811 yr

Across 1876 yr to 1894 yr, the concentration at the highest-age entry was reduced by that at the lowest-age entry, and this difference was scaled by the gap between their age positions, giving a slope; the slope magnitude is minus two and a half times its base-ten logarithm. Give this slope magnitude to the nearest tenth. 1.6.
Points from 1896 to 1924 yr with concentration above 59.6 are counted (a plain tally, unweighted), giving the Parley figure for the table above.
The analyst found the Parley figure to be 12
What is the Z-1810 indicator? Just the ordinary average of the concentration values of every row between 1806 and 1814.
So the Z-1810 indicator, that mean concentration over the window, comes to 70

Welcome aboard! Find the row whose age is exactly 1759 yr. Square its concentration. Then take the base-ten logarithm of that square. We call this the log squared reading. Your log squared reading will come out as 3.53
